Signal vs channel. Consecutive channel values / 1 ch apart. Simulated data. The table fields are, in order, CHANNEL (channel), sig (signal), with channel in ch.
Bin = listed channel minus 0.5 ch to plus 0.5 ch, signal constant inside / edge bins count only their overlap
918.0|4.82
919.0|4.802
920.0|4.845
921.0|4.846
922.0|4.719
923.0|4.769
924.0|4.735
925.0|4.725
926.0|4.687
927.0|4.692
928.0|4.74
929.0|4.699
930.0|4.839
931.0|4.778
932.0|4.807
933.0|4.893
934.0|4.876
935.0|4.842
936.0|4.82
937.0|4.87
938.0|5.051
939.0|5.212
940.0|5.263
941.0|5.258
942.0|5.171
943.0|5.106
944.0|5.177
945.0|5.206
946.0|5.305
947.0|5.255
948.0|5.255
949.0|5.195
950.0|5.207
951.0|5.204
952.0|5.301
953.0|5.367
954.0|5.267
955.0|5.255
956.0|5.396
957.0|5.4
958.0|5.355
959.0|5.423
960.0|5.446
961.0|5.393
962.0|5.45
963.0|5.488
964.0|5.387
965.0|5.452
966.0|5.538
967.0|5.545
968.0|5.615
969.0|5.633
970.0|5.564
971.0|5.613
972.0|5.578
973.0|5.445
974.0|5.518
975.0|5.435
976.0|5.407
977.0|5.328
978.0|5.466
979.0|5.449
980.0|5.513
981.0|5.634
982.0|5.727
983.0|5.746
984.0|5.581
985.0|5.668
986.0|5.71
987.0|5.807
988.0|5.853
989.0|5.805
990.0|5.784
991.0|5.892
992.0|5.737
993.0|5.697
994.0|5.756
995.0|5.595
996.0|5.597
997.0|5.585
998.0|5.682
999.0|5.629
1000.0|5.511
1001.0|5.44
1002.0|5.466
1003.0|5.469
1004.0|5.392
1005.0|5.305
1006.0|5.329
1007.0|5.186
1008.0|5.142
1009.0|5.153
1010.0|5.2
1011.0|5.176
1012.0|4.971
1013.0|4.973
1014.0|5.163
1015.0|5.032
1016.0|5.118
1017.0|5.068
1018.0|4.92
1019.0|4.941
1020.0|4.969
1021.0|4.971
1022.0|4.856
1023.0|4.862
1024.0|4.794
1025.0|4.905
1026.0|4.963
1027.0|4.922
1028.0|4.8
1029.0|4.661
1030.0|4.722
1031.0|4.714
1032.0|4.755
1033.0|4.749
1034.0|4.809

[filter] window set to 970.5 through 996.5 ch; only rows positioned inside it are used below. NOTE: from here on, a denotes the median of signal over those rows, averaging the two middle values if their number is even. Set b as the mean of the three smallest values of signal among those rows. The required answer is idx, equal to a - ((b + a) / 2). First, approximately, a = 5.62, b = 5.39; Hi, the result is 0.117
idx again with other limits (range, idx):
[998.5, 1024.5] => 0.155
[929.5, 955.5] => 0.199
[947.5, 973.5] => 0.105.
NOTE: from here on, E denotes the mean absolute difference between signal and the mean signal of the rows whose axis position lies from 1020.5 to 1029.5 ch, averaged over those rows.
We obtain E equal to 0.073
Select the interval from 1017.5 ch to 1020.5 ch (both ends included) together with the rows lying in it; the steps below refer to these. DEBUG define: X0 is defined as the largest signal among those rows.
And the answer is 4.969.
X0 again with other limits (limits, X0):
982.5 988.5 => 5.853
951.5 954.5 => 5.367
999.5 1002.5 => 5.511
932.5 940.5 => 5.263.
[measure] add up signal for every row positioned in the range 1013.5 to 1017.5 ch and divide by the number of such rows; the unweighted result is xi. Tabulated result 5.1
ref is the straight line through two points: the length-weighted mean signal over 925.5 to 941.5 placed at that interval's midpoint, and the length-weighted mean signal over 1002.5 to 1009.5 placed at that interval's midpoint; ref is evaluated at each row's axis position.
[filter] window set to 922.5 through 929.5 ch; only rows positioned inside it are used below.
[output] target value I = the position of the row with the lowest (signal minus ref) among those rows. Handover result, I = 929.0 ch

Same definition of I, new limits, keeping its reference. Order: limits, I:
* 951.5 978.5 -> 977.0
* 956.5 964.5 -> 964.0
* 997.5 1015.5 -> 1013.0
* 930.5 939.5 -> 931.0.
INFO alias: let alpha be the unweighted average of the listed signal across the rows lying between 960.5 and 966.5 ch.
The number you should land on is 5.5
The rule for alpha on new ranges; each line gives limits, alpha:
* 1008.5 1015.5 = 5.1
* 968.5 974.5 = 5.6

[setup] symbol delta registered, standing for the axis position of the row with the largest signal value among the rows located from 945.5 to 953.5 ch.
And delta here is 953.0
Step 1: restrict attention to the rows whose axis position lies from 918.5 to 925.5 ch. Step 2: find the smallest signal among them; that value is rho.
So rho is 4.719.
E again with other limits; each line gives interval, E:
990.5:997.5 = 0.087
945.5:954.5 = 0.043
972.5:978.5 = 0.044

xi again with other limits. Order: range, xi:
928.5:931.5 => 4.8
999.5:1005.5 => 5.4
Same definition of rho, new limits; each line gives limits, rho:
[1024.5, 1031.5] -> 4.661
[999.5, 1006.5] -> 5.305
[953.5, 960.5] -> 5.255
